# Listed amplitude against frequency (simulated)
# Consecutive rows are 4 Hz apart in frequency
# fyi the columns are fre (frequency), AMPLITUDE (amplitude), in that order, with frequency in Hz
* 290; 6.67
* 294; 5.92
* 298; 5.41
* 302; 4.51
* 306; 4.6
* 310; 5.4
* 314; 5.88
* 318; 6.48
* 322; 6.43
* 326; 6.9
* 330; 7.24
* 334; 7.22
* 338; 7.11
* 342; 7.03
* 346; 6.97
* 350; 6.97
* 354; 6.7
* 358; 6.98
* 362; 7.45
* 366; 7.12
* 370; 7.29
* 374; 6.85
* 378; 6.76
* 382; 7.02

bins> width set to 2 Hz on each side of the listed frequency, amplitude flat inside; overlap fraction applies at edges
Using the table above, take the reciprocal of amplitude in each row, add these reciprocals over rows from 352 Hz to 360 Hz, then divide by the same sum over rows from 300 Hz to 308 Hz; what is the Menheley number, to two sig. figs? 0.67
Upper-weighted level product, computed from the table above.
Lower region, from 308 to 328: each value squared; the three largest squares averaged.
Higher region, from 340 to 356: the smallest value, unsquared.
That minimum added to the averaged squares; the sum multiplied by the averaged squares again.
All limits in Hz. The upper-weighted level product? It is 2198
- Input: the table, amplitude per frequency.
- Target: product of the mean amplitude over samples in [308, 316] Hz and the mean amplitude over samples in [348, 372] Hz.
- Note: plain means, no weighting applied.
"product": 40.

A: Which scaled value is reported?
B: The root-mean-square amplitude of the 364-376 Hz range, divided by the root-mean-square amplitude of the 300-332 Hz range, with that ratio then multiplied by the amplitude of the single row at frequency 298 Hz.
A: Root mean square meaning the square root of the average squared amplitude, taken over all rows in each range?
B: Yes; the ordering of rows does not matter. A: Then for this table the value 6.4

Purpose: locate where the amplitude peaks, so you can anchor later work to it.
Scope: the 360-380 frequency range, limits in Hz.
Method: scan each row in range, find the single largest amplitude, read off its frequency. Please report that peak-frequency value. 362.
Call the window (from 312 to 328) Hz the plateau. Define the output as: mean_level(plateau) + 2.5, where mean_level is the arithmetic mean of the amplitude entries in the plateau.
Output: 8.9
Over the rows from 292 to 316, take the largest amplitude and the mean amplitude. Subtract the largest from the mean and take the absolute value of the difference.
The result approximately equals 0.63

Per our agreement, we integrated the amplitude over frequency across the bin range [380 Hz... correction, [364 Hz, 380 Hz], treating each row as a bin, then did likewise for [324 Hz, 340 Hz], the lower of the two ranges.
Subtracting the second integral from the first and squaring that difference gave 3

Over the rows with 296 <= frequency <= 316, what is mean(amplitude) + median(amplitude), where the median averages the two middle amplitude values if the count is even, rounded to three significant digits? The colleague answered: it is 10.6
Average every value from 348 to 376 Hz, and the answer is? 7.05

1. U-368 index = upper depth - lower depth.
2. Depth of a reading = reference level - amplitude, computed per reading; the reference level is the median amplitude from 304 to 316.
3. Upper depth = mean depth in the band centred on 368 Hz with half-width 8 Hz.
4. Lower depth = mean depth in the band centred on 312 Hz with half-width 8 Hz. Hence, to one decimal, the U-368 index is -1.6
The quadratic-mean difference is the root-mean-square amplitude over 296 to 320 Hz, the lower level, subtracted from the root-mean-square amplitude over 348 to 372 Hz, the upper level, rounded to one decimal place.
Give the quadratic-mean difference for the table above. 1.7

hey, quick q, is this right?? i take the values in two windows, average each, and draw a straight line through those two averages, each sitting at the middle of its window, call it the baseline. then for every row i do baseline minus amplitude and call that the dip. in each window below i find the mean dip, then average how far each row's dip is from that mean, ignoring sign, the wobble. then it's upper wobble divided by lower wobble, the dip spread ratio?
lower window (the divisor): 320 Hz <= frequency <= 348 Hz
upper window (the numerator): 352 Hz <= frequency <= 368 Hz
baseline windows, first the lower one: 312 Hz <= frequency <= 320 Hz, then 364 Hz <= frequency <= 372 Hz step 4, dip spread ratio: 0.89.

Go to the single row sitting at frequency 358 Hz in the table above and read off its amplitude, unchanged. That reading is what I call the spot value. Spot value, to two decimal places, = 6.98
